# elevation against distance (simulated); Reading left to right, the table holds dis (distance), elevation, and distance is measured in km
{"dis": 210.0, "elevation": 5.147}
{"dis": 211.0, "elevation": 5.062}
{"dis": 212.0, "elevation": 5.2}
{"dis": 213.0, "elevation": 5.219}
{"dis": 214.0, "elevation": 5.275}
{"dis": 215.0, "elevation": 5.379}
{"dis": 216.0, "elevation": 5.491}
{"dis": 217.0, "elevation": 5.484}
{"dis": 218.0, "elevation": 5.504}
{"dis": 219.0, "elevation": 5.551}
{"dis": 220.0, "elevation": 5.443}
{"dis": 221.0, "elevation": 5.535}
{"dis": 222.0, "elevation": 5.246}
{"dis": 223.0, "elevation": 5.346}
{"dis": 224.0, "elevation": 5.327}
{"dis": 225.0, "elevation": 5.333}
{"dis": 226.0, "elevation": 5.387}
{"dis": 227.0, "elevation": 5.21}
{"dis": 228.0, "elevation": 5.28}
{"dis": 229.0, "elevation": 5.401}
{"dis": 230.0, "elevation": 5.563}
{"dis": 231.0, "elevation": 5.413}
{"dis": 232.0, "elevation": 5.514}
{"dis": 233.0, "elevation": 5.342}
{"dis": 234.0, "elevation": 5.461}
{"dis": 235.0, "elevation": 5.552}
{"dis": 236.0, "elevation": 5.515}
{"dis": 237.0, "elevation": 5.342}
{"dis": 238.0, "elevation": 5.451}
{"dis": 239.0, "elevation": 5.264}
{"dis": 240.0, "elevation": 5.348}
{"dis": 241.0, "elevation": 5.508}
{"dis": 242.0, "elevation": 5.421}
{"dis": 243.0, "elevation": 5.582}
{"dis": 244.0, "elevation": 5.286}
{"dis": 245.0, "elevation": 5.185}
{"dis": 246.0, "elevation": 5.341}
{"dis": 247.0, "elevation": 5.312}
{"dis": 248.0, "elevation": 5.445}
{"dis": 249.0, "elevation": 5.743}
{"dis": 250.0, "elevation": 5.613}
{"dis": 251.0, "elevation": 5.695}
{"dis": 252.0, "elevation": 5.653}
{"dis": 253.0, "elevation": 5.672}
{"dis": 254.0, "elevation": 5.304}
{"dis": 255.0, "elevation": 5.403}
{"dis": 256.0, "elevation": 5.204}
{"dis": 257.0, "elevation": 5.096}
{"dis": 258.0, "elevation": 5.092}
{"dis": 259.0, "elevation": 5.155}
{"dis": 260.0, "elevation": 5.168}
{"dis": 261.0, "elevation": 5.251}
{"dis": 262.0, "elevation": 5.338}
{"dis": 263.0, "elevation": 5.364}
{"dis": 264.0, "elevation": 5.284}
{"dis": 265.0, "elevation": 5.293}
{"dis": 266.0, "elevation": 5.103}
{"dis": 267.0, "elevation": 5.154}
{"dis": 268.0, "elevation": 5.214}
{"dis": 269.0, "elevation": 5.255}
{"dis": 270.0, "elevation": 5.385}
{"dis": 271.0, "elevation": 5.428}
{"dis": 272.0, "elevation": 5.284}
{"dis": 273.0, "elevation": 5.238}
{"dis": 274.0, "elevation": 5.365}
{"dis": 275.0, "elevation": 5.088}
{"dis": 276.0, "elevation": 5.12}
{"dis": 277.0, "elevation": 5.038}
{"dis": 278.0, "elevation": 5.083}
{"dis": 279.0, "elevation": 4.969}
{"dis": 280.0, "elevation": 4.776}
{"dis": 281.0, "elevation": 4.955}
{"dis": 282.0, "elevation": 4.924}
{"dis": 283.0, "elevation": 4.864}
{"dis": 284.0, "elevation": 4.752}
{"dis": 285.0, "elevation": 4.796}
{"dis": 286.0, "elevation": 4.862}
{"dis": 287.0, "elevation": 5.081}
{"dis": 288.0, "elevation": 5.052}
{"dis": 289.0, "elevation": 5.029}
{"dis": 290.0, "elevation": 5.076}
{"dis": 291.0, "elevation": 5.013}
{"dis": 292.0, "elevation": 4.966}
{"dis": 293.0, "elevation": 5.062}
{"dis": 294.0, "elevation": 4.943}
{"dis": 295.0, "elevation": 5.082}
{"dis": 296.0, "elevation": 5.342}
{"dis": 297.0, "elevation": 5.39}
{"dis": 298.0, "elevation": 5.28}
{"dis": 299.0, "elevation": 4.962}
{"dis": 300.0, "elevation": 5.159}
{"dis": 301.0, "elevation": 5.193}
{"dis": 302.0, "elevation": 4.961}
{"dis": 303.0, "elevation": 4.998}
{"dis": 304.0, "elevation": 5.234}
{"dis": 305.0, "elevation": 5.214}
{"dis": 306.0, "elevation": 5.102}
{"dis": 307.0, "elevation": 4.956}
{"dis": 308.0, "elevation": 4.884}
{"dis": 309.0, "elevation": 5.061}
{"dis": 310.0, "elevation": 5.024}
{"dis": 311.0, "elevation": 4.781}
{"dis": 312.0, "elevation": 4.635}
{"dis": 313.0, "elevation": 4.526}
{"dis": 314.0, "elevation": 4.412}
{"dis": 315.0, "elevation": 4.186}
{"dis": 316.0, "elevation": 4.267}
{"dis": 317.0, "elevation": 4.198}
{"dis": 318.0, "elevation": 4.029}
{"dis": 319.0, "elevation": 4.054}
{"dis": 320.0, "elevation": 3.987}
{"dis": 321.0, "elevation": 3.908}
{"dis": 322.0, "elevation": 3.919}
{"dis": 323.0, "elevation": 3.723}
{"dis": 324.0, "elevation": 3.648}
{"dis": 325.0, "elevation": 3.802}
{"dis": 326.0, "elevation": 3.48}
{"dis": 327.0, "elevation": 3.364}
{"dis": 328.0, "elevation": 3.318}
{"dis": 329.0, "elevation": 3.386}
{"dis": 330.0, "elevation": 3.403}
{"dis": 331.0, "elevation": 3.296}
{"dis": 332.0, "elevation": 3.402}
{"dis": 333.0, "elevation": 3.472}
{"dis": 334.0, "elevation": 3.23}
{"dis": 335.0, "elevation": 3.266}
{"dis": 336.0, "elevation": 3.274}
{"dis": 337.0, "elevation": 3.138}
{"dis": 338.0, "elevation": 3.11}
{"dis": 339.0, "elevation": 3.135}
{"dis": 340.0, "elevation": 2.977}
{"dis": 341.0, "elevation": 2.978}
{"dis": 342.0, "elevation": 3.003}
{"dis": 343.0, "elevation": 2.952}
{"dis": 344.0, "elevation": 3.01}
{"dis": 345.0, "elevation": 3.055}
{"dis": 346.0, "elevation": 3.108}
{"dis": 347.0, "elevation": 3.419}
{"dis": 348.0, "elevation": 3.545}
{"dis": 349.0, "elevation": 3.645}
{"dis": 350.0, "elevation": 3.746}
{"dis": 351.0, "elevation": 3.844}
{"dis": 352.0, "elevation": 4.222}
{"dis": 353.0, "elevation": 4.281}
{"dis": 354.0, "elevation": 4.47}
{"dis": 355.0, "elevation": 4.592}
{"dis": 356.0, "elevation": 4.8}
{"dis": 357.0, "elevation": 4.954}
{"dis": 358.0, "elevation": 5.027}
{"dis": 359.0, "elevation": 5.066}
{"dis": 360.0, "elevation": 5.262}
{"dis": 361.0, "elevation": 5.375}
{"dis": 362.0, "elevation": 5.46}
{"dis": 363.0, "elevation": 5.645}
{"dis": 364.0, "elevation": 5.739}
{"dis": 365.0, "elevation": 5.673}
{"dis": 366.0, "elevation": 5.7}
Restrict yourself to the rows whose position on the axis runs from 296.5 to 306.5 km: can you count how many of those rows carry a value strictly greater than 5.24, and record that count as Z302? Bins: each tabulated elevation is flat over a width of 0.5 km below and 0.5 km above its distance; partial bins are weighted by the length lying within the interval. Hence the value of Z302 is 2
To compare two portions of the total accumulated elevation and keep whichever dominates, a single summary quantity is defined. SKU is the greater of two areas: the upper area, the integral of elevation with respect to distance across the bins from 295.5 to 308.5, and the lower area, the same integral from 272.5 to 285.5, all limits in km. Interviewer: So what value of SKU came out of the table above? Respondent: 67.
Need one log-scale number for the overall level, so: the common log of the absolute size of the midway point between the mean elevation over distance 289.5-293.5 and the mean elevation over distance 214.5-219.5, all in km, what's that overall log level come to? 0.72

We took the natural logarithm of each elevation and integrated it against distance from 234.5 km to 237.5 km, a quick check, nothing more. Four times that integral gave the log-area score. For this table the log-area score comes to 20.4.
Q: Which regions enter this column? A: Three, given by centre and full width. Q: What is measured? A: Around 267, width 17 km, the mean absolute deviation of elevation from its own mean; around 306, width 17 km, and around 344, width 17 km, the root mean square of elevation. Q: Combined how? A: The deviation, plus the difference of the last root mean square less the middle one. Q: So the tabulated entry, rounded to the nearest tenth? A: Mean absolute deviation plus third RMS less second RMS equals -1.6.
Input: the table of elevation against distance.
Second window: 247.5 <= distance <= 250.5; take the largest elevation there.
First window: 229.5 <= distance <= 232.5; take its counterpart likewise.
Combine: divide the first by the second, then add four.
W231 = 5.0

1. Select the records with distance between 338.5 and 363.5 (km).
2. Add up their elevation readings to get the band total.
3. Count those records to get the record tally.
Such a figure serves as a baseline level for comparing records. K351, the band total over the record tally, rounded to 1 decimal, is 4.1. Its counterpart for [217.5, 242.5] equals 5.4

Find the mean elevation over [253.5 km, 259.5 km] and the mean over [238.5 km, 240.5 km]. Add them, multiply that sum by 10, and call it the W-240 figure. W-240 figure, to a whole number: 105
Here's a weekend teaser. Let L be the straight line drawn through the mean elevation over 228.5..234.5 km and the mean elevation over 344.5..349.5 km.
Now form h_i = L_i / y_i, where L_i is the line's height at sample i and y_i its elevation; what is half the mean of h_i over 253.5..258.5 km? 0.48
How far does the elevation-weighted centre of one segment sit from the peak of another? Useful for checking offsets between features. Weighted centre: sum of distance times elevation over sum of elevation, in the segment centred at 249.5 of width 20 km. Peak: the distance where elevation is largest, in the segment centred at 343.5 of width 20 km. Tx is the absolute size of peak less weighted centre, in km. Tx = 103.6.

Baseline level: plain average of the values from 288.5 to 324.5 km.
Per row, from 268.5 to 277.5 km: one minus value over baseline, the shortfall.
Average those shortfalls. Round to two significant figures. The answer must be -0.11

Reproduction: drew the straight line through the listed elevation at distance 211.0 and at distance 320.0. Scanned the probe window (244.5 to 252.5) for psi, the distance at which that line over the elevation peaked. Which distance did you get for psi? 245.0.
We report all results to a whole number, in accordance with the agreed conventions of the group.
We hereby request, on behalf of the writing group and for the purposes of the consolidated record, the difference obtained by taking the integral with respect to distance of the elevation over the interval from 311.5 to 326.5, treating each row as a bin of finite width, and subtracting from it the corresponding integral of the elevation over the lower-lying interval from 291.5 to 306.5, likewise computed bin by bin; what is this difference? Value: -16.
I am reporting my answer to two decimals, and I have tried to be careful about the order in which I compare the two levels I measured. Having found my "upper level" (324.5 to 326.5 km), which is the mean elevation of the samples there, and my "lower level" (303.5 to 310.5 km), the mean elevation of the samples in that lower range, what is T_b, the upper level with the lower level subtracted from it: -1.43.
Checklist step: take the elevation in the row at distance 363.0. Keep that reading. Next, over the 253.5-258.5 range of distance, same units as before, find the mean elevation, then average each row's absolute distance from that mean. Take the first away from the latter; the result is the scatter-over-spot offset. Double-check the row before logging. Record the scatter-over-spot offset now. -5.54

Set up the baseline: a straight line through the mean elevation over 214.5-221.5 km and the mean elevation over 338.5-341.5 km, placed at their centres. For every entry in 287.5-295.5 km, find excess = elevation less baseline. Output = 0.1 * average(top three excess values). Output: 0.11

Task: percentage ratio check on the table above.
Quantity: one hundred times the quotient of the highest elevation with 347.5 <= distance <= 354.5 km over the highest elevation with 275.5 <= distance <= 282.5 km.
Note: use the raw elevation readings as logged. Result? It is 87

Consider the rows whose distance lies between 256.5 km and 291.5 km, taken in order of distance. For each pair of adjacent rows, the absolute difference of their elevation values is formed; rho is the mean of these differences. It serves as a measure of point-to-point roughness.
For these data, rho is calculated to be 0.08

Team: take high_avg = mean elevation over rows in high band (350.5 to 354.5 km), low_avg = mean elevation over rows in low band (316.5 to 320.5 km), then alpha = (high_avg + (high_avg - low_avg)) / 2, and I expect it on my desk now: 2.2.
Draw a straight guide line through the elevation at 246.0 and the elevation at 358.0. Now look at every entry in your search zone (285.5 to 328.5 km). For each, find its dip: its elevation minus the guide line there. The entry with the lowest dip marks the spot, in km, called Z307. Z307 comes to 328.0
